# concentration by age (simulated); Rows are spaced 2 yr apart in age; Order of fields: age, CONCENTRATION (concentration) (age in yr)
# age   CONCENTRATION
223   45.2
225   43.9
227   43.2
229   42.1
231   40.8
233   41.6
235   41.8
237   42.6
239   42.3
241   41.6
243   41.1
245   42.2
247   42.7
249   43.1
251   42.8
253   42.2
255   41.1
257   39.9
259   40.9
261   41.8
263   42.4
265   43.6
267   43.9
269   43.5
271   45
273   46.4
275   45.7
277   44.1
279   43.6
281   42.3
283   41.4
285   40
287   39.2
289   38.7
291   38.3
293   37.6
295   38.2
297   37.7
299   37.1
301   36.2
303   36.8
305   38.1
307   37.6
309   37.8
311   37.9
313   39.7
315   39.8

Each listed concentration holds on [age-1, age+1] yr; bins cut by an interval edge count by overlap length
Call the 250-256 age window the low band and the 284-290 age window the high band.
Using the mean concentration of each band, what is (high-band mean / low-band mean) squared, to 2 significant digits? 0.87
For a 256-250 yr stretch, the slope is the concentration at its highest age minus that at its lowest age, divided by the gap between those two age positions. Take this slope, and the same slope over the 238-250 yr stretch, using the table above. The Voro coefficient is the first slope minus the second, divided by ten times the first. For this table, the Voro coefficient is 0.12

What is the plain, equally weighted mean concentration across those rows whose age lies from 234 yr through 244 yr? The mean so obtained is 41.9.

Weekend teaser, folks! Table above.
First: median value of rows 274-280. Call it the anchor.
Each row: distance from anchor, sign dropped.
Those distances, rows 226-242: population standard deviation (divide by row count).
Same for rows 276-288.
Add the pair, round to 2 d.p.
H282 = 2.46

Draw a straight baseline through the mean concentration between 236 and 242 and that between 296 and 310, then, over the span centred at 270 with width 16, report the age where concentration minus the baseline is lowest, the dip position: 263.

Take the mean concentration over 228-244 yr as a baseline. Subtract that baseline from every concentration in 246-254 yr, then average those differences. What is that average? 1.0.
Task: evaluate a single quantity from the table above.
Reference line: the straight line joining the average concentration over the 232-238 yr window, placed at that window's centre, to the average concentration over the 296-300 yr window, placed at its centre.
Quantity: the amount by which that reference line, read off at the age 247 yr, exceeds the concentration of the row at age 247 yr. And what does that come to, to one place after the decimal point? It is -1.6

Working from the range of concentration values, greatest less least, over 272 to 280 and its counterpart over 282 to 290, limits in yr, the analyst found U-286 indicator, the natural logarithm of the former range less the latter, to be -2.3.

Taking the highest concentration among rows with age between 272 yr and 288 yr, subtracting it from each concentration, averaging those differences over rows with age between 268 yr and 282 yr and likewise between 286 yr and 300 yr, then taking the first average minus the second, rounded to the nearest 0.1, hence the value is 6.3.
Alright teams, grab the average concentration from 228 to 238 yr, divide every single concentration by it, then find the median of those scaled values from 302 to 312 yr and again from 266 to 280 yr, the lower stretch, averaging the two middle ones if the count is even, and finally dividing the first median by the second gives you 0.86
